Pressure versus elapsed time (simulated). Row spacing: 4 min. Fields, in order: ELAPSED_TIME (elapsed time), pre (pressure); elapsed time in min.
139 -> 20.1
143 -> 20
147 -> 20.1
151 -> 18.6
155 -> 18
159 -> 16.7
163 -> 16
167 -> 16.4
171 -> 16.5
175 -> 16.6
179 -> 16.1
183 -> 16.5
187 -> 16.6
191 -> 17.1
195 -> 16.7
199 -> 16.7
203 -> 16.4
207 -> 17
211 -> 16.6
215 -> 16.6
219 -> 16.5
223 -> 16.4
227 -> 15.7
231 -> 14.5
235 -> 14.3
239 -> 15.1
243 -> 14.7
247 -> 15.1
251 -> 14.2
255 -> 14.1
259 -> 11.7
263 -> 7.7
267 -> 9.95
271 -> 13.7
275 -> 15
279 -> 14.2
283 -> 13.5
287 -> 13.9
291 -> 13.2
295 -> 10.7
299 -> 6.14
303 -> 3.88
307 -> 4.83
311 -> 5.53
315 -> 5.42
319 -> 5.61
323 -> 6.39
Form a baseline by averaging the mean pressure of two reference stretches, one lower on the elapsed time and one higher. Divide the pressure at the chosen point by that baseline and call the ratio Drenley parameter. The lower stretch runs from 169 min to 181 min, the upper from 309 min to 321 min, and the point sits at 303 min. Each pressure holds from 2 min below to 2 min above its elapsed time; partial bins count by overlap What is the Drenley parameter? 0.35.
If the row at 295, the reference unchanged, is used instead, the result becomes 0.98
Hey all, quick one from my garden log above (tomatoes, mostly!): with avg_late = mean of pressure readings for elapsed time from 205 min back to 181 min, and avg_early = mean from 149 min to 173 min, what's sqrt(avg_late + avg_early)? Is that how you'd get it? 5.81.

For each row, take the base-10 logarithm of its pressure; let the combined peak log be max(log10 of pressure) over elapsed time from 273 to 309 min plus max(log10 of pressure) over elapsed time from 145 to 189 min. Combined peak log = 2.48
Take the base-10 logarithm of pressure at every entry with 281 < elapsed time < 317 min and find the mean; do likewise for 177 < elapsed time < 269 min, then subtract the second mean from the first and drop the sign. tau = 0.29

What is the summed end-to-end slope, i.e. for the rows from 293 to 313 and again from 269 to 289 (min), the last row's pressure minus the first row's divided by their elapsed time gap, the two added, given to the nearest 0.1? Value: -0.3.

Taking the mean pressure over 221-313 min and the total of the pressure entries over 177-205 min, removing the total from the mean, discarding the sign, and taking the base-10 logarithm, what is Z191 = 2.02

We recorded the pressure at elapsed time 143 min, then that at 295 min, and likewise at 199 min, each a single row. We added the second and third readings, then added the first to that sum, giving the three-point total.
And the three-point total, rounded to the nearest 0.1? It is 47.4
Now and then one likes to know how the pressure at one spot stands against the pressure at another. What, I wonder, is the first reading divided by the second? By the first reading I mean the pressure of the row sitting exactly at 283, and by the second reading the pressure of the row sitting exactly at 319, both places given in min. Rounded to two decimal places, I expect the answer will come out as 2.41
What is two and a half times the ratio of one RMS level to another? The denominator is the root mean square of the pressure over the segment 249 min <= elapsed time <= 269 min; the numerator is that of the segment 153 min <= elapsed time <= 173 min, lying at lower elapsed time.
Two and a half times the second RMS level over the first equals 3.5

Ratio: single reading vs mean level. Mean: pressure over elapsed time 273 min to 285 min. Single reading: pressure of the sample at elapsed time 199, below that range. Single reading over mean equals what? 1.17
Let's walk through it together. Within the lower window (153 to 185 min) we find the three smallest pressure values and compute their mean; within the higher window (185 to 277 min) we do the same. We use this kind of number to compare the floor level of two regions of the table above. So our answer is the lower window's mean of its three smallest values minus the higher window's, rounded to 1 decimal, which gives 6.4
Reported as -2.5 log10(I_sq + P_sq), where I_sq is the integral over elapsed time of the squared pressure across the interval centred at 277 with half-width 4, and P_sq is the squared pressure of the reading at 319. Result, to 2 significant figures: -8.1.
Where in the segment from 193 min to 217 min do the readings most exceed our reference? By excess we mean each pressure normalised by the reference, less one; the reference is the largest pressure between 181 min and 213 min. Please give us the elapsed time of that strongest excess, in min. 207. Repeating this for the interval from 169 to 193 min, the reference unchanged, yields 191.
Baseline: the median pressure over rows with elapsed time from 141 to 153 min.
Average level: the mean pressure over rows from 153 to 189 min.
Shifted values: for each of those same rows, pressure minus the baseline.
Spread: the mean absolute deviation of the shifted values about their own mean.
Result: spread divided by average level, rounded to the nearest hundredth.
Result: 0.02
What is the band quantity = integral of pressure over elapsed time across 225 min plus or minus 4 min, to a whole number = 128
